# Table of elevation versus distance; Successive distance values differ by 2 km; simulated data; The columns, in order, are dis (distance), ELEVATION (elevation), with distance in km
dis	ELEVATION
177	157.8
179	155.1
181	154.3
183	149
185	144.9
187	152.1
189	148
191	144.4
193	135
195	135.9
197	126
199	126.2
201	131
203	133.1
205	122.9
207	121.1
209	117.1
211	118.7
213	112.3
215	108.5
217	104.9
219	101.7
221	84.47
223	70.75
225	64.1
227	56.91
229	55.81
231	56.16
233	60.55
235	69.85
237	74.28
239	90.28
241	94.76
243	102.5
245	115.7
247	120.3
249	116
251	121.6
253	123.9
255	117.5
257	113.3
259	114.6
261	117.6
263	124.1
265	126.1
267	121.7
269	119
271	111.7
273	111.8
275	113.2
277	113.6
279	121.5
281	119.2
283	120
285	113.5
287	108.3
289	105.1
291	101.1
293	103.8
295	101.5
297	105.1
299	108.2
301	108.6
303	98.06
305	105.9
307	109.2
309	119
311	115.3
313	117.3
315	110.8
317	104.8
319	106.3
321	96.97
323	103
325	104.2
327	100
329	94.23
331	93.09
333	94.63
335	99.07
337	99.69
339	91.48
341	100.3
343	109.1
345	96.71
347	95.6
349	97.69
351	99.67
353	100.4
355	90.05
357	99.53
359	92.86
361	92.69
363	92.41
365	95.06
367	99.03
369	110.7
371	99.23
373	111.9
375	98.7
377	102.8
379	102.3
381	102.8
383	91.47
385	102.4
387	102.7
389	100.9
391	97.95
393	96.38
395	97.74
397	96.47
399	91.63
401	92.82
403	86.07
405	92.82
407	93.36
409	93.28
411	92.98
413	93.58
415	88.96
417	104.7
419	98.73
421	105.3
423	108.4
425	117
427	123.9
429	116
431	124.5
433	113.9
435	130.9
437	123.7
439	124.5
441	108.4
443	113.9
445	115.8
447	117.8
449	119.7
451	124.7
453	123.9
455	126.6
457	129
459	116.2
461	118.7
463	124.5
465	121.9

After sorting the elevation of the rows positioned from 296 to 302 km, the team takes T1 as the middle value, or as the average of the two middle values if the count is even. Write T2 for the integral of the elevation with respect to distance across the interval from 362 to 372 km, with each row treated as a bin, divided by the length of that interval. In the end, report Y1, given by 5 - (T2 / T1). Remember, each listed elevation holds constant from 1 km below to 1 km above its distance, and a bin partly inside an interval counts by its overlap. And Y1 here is 4.08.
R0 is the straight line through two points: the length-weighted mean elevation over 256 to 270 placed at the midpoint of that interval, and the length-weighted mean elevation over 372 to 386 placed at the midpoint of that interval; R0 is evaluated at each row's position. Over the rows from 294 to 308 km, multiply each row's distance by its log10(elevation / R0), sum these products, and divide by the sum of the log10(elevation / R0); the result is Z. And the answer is 300.2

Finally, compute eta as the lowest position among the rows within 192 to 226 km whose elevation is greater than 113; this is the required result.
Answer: 193 km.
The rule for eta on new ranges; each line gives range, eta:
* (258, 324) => 259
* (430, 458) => 431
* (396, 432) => 425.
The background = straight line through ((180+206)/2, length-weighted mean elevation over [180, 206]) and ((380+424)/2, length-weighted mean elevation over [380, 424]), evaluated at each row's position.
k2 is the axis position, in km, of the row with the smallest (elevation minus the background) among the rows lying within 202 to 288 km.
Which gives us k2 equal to 229 km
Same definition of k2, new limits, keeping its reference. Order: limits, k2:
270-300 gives 291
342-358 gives 355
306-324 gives 321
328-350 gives 339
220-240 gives 229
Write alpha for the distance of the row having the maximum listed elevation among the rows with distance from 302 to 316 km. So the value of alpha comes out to 309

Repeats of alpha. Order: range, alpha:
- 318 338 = 319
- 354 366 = 357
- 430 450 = 435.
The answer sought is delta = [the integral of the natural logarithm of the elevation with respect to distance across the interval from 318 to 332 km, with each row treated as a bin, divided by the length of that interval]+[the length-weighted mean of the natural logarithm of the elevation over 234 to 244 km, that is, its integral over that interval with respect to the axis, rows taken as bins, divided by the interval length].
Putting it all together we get 9.05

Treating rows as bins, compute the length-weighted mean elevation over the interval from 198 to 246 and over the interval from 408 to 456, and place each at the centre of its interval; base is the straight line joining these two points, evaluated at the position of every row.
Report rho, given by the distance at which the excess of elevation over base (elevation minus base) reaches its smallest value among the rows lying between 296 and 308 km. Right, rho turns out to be 303 km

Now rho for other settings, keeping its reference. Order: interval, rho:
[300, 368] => 355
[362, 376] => 363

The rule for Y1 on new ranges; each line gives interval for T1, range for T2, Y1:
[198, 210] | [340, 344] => 4.16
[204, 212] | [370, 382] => 4.14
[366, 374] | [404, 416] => 4.12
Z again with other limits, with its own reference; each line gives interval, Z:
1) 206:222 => 216.6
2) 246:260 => 254.8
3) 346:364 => 355.6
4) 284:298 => 292.0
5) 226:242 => 232.5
